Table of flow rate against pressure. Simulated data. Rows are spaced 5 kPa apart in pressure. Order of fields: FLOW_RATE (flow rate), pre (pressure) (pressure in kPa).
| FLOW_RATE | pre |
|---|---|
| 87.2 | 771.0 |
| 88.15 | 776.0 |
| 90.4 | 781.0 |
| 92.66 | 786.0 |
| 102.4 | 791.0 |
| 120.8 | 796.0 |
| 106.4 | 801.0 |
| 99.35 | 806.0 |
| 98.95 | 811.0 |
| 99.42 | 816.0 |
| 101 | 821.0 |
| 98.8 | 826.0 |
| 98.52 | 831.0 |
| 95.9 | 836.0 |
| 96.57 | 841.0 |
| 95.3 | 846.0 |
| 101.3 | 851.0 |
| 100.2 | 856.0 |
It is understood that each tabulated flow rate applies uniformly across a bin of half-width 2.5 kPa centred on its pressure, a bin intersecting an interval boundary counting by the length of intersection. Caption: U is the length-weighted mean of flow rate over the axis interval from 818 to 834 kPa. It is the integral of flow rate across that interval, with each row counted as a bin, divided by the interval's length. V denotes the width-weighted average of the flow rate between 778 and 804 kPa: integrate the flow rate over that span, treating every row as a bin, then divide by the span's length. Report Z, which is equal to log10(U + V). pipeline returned 2.304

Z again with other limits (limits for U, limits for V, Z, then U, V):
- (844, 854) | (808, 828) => 2.297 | 98.5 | 100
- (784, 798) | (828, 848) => 2.305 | 105.2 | 97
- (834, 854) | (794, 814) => 2.308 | 97.4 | 106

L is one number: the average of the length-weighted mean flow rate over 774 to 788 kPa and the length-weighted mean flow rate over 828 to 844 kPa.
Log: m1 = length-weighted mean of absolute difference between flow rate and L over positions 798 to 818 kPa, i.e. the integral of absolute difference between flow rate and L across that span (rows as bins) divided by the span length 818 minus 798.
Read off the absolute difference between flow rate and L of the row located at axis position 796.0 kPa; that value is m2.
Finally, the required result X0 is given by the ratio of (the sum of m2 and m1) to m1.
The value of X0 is 4.4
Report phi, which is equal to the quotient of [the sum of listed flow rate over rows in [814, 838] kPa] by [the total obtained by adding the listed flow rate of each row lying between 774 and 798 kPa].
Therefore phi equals 1.00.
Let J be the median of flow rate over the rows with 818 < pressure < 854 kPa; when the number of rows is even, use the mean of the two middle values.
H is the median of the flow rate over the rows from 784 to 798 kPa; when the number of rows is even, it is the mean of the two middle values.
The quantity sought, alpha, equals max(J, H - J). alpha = 98.5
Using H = 102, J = 99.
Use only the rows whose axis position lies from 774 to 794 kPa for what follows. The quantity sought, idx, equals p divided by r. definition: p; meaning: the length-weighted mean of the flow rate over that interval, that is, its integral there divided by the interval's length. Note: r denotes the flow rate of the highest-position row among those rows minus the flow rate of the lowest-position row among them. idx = 7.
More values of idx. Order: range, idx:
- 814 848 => -24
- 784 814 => 16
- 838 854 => 21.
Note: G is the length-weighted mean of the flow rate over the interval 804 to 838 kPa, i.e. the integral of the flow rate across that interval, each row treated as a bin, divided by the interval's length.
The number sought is 98.9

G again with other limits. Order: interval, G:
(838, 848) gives 96.0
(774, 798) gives 98.6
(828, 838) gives 97.4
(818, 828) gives 99.9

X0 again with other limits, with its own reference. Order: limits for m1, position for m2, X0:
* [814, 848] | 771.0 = 2.5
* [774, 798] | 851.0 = 1.9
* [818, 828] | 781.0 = 1.5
